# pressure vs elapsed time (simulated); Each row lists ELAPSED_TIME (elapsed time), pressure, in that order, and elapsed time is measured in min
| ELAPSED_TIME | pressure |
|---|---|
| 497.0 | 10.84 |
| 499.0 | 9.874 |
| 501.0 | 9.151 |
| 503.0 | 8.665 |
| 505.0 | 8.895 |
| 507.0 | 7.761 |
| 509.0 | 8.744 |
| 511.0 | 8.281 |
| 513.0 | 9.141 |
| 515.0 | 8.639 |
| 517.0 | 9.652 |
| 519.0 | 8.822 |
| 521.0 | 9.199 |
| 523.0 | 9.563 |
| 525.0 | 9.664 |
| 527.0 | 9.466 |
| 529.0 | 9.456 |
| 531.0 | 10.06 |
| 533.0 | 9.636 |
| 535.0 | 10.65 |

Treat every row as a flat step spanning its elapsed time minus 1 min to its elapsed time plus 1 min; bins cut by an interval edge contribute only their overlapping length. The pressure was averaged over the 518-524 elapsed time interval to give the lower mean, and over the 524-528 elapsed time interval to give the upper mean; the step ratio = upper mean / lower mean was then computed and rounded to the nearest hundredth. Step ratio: 1.04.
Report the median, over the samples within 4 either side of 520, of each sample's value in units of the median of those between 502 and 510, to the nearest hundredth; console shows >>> 1.08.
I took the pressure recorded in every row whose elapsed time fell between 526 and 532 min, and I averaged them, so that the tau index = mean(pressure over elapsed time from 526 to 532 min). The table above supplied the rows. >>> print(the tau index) 9.7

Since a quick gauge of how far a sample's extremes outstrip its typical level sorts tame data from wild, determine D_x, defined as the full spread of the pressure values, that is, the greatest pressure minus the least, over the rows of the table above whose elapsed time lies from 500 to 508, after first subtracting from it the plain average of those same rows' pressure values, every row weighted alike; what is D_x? -7.2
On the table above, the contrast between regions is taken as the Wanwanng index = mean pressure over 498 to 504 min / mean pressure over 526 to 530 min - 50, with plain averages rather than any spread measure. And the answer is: -49.0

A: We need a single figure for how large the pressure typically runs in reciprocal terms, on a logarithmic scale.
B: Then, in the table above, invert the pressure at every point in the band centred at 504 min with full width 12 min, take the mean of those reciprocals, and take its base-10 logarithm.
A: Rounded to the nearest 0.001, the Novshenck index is -0.945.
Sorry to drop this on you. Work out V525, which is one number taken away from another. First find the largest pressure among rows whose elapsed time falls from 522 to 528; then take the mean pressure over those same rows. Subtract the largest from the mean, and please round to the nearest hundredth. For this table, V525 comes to -0.10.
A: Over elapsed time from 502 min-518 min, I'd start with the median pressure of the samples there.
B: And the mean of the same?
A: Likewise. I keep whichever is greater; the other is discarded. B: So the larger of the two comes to 8.7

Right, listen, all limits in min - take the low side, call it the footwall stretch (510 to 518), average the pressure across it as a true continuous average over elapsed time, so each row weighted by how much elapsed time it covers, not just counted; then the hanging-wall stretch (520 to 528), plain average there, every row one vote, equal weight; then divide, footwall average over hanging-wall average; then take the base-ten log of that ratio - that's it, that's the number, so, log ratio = -0.03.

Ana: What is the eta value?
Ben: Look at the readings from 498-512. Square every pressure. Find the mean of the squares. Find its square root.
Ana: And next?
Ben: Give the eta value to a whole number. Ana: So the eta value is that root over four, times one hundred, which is 220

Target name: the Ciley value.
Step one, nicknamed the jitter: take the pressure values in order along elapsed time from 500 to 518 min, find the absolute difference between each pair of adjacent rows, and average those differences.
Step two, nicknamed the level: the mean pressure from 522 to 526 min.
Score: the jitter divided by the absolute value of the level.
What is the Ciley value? 0.074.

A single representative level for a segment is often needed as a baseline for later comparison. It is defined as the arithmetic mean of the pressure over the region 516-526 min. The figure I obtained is 9.4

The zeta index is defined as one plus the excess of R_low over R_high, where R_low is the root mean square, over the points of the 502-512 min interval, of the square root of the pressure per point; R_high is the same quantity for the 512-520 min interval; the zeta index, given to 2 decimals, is 0.90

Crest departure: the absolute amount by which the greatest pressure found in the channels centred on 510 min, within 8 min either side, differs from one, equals 8.65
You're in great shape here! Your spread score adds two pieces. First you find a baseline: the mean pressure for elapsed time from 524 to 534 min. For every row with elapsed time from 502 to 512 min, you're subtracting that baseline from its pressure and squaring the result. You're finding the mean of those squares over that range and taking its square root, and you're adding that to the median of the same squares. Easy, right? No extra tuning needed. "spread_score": 2.2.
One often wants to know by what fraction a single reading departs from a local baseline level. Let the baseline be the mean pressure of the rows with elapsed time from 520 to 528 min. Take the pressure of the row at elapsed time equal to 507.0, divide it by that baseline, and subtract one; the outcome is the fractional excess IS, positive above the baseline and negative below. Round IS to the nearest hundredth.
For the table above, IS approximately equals -0.18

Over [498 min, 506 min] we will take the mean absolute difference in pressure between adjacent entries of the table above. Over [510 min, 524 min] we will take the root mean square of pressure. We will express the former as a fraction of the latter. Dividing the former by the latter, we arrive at 0.053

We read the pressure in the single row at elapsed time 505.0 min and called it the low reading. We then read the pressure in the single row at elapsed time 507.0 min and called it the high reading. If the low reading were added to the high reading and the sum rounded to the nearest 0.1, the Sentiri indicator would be 16.7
